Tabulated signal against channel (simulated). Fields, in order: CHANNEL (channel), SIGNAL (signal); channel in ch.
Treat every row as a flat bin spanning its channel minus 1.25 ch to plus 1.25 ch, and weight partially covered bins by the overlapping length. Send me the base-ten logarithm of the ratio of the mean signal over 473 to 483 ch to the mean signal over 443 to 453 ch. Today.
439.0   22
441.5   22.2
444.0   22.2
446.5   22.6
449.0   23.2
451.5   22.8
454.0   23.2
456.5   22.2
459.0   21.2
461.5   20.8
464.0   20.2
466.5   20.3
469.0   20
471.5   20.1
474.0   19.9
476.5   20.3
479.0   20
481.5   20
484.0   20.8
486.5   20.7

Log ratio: -0.054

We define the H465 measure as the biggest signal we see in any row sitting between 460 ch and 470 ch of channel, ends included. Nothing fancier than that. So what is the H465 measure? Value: 20.8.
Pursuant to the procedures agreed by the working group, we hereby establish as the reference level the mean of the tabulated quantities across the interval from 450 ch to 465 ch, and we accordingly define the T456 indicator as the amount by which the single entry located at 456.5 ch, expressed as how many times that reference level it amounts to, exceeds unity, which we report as 0.02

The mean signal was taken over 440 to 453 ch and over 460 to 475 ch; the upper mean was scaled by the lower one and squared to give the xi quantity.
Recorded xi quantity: 0.80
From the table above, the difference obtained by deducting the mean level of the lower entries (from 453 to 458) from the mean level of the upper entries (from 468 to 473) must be -2.6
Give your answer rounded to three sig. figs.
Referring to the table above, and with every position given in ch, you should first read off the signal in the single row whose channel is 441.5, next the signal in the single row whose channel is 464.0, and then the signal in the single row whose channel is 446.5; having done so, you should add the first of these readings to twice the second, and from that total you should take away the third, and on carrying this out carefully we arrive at 40.0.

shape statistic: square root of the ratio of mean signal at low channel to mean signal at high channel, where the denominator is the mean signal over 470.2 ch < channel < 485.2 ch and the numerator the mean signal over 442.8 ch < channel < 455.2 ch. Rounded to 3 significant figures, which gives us 1.06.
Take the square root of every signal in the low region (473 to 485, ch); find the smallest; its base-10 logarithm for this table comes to 0.649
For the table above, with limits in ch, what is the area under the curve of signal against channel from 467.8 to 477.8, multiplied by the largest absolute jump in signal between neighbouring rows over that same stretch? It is 80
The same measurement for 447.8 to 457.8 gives 228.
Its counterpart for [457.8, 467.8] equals 124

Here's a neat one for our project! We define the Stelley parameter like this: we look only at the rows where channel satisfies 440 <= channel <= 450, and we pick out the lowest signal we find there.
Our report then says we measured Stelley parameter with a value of 22.2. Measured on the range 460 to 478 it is 19.9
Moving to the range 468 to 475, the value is 19.9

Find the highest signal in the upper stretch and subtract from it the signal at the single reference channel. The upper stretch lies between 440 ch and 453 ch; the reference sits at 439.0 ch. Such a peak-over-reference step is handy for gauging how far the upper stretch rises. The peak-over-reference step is 1.20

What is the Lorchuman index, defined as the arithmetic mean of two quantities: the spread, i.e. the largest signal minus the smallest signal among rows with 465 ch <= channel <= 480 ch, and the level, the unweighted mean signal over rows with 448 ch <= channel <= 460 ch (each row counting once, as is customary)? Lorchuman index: 11.5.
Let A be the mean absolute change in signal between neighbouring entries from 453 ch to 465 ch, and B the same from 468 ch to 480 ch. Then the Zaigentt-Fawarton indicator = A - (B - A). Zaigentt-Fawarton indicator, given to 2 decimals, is 1.25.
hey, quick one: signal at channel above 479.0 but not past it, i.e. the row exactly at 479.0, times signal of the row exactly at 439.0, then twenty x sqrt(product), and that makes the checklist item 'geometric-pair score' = 420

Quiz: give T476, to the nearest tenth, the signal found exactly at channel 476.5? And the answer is 20.3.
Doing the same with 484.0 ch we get 20.8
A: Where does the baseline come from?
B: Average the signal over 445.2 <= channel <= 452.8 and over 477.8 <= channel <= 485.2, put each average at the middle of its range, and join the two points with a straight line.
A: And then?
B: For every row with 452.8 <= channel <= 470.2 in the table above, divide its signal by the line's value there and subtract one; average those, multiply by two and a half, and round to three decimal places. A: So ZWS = -0.086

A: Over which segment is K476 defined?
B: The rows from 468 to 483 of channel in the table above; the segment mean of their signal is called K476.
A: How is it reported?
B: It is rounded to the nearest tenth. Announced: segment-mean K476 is 20.1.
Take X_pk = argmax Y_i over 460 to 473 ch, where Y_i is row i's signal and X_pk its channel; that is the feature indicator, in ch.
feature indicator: 461.5 ch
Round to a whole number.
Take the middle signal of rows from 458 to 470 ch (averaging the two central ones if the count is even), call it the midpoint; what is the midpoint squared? 412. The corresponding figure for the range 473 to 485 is 400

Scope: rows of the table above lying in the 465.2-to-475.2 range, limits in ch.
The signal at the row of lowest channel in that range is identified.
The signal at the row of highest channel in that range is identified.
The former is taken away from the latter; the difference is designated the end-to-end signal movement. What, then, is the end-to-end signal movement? -0.4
